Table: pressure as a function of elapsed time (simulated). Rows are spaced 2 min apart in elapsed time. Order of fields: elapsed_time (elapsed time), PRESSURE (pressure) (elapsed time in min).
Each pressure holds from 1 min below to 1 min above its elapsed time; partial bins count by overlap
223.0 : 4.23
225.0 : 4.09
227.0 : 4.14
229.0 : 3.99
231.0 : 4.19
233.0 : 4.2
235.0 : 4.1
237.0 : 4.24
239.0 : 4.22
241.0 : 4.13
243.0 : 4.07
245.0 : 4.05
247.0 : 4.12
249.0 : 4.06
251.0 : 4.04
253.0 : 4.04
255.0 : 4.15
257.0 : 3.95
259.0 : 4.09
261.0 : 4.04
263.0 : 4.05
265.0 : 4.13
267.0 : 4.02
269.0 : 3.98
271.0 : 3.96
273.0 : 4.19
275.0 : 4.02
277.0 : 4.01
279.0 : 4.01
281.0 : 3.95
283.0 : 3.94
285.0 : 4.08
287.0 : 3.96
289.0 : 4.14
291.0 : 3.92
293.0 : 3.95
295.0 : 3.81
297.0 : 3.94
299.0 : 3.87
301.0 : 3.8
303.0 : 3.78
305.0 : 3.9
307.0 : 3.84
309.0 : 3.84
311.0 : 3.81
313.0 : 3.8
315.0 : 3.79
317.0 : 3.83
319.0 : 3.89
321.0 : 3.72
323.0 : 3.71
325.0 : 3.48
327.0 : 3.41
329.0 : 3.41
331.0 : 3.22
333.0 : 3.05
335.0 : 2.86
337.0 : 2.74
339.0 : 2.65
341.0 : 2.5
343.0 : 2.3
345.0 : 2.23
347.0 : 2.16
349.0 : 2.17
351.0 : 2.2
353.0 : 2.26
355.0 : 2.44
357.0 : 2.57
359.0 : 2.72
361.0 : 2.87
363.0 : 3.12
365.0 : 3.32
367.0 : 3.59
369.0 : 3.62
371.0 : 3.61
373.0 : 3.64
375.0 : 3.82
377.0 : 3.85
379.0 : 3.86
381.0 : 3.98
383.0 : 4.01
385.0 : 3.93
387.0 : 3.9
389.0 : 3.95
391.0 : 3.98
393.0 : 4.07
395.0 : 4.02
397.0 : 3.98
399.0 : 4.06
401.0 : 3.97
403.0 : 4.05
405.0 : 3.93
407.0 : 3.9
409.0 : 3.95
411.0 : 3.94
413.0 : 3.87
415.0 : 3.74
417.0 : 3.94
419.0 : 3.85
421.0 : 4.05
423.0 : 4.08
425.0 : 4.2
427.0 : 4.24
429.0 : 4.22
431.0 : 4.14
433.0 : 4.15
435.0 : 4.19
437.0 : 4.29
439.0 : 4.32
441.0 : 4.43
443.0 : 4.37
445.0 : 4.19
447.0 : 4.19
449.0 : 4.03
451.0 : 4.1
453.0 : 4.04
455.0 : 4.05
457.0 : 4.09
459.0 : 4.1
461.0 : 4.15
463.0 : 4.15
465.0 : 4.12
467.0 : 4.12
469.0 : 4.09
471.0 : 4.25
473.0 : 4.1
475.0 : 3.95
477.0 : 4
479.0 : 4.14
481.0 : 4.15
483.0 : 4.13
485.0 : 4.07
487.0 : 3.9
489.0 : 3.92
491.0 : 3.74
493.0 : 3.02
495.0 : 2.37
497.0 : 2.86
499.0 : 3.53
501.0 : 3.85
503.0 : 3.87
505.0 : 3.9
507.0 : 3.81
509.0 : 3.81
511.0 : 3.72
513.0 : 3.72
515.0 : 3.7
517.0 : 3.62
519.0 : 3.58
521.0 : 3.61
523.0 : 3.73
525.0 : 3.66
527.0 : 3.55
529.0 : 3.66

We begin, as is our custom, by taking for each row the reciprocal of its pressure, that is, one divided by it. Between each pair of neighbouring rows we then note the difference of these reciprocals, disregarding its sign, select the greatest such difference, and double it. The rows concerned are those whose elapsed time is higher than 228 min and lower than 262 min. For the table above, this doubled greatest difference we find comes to 0.02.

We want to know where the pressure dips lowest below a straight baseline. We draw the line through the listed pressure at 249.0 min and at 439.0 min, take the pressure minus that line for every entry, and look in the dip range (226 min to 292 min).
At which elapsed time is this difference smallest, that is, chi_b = 291.0 min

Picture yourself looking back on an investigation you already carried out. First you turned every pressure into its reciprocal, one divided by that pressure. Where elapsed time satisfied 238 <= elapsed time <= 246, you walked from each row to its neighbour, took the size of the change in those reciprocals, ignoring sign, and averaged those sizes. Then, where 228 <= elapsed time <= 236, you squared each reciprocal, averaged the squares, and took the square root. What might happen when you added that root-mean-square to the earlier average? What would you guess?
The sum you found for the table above 0.246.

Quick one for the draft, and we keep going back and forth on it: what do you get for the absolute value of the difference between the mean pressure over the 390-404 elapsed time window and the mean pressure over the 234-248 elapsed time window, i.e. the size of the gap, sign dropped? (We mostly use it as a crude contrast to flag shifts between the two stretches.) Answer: 0.11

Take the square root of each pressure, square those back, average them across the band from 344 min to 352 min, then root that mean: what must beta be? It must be 1.48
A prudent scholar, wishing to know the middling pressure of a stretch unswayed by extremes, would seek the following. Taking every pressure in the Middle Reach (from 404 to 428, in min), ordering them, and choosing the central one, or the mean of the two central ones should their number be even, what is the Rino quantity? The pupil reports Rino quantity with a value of 3.94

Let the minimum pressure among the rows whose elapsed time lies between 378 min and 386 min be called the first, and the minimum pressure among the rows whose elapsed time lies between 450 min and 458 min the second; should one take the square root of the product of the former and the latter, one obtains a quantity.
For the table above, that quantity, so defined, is 3.9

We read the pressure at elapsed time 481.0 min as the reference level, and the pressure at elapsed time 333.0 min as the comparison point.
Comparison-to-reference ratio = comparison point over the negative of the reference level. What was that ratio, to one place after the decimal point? -0.7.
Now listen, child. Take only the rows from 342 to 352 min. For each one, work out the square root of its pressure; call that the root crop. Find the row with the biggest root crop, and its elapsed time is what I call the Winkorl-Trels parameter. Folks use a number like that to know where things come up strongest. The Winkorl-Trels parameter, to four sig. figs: 343.0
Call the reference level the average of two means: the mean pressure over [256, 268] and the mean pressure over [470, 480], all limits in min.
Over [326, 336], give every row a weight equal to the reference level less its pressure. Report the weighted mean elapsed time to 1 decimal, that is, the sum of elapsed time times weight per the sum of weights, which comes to 331.7 min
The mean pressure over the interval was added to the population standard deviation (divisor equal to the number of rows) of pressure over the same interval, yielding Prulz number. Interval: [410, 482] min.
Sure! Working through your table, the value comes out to 4.25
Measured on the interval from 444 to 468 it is 4.16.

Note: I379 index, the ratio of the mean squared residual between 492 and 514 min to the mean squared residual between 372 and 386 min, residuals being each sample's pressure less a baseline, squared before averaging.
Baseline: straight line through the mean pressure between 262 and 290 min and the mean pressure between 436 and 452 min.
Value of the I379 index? 9.4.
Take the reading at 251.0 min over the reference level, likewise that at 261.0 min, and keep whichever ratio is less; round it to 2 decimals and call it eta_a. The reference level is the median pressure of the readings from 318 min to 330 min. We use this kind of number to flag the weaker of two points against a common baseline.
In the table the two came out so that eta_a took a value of 1.12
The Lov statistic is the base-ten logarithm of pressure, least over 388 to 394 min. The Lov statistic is 0.597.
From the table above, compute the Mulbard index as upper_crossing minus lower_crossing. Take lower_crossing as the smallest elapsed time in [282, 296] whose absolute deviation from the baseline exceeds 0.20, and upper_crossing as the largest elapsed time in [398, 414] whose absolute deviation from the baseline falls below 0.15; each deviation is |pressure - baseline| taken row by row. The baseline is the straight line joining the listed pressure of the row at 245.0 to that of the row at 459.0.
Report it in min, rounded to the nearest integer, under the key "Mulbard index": 116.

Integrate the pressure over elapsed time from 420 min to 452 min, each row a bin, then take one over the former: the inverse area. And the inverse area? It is 0.0074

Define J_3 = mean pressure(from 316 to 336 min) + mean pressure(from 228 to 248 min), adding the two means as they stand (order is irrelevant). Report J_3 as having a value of 7.6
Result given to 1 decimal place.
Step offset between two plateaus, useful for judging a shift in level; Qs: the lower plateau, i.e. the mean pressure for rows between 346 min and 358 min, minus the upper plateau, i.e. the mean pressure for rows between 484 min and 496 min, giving -1.2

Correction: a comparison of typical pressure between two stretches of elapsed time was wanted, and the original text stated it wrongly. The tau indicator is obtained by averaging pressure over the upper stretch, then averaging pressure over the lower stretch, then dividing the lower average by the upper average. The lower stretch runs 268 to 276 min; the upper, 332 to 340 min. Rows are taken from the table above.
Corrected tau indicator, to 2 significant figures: 1.4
